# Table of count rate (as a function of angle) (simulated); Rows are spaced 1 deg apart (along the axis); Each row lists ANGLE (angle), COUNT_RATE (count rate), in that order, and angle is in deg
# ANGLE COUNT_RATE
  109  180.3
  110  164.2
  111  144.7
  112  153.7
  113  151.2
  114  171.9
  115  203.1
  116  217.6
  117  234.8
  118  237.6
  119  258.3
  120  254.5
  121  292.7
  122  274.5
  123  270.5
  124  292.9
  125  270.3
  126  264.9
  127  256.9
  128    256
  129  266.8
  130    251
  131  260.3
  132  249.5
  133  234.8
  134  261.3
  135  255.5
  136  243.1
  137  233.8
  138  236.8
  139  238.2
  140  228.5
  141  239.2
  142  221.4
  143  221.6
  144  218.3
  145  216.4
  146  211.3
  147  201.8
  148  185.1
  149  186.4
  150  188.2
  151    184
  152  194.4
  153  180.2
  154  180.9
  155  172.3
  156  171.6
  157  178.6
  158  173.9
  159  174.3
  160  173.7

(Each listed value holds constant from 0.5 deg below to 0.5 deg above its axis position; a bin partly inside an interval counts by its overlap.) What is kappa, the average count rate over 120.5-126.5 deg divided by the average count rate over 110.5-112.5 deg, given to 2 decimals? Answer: 1.86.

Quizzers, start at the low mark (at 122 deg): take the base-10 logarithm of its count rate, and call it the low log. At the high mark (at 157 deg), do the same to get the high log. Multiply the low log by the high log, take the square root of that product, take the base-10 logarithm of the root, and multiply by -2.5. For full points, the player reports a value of -0.925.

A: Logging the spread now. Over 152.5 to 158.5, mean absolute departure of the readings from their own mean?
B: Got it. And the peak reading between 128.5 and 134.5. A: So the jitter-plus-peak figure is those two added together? 270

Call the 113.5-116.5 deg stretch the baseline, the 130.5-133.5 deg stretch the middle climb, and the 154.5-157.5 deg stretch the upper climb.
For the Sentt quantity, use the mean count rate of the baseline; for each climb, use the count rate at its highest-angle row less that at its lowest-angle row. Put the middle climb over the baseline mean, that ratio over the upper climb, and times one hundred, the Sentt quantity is -2.0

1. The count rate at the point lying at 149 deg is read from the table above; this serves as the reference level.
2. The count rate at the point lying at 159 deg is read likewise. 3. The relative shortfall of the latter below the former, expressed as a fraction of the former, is 0.06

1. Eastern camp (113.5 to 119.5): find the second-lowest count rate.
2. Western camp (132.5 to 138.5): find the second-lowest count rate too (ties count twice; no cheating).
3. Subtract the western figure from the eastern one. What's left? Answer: -32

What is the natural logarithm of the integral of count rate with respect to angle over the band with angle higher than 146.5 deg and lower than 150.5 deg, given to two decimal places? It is 6.64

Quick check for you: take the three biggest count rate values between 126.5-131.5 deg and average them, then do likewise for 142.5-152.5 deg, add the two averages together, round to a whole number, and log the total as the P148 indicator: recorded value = 480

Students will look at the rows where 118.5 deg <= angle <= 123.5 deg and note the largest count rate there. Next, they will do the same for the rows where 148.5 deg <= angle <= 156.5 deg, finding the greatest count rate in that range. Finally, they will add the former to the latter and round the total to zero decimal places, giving 487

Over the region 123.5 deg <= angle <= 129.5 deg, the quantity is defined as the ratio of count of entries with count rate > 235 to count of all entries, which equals 1.0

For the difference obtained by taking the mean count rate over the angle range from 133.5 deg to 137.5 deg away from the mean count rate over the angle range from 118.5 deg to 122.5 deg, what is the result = 22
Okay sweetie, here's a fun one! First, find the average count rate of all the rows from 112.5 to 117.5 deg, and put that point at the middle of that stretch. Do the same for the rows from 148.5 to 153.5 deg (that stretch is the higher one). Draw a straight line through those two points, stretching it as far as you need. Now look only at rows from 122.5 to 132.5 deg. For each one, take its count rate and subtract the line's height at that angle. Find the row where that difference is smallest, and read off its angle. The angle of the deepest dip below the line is 132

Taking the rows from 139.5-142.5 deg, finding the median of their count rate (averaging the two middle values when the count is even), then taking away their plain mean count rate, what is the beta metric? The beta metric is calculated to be -1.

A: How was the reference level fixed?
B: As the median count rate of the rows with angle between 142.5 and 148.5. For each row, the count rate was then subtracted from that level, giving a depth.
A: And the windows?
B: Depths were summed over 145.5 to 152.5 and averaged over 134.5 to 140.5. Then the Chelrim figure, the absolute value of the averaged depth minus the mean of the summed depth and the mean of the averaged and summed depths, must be 128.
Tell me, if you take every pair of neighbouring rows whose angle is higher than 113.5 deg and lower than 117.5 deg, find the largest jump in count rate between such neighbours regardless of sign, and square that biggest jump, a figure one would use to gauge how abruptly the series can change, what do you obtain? 973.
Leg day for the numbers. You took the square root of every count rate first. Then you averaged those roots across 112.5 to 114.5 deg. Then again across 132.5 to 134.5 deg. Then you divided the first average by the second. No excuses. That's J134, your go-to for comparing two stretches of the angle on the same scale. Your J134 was 0.81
